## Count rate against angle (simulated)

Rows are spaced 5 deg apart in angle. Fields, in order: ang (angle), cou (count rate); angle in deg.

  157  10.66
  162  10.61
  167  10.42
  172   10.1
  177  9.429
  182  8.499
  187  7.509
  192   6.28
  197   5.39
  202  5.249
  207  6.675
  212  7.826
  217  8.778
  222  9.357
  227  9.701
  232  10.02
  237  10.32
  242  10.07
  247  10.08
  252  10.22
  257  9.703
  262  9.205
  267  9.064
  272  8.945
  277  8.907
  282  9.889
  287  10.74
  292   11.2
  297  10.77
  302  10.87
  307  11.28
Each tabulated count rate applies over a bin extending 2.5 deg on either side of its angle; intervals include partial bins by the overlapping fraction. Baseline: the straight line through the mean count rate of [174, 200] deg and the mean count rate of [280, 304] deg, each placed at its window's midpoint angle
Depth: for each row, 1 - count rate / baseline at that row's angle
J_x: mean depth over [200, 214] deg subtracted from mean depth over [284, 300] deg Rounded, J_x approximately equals -0.20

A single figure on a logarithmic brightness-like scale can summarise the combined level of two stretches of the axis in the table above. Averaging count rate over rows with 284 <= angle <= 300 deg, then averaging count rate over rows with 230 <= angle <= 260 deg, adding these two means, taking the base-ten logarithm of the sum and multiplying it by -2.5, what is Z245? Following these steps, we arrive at -3.30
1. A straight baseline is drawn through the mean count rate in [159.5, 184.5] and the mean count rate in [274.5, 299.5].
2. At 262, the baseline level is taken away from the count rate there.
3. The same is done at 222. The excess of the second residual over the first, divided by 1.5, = 0.2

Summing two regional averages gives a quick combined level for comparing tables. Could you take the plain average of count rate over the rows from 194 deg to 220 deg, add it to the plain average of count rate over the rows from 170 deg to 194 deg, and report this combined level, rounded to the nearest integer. 15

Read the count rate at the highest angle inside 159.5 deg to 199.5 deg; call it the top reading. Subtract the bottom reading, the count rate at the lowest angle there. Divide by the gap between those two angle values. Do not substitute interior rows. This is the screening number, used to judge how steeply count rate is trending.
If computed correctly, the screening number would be -0.15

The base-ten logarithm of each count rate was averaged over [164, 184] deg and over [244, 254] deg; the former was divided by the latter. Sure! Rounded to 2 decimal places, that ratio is 0.98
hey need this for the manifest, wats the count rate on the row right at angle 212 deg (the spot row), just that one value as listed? 7.826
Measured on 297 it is 10.77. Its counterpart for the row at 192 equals 6.28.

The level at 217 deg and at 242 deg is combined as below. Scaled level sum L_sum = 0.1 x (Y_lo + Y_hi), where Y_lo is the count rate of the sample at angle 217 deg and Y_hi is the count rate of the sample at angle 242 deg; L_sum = 1.88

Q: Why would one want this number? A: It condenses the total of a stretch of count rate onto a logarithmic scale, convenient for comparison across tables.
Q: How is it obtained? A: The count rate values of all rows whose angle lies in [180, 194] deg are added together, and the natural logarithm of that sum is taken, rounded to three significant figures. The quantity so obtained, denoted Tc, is 3.10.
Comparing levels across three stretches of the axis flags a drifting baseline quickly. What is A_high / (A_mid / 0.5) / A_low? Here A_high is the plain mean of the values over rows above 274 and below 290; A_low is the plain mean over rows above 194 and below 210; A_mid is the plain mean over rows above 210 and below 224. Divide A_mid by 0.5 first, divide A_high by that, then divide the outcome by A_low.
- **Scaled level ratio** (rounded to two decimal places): 0.10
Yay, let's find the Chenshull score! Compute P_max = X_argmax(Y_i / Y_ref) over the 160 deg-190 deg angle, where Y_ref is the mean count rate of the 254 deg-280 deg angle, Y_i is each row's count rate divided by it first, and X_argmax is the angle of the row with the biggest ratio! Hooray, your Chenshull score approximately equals 162 deg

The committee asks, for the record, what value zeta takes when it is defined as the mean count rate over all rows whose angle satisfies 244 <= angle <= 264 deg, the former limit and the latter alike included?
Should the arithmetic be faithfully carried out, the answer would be 9.8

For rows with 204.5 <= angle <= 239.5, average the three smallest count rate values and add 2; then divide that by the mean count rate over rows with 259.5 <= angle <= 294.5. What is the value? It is 1.01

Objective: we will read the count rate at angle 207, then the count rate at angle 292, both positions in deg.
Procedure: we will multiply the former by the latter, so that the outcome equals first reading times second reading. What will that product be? 75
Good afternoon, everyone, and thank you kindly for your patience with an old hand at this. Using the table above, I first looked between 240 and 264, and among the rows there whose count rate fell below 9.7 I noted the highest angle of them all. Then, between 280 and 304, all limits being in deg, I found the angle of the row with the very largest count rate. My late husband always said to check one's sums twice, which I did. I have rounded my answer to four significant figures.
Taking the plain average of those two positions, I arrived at 277.0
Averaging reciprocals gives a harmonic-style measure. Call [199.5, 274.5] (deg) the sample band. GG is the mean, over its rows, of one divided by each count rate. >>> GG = 0.115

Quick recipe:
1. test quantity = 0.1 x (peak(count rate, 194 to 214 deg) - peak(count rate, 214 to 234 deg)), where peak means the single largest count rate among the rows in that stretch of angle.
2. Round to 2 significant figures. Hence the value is -0.22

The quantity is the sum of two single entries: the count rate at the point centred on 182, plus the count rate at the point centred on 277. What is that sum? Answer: 17.4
